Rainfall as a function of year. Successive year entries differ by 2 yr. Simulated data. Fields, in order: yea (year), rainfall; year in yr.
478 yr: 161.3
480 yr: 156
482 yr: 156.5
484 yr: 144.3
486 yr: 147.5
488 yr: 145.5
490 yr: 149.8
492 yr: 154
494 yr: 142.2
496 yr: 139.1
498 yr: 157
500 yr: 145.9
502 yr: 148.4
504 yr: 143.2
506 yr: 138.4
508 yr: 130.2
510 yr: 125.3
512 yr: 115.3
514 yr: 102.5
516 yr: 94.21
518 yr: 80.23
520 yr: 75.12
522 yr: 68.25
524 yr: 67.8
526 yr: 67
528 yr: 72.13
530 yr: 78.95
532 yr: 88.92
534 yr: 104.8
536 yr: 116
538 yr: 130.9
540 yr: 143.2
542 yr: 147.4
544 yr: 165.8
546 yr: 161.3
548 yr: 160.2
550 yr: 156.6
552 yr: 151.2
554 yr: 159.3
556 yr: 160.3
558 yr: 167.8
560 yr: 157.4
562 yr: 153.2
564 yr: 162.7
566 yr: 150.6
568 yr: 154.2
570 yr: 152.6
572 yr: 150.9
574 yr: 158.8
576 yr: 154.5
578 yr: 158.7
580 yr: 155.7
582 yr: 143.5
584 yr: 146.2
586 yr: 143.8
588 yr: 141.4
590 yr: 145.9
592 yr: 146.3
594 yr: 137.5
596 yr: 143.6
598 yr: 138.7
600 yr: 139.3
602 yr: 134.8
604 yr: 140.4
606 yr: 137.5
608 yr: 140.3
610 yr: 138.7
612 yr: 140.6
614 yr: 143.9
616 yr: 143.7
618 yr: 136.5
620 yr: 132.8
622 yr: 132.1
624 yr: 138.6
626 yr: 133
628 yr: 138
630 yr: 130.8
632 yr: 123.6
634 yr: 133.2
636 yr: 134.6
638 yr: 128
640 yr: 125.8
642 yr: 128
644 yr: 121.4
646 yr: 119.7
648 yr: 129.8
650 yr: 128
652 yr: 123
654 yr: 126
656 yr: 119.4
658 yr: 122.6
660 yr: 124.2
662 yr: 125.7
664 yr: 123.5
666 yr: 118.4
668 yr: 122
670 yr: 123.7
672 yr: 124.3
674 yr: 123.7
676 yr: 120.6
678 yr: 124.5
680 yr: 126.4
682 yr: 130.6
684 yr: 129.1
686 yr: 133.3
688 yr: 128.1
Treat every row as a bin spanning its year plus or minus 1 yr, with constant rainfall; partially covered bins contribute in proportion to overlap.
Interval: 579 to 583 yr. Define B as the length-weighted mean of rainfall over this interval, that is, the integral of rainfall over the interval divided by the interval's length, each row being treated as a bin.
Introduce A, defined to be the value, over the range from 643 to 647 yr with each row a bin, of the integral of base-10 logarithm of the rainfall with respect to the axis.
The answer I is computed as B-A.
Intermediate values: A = 8.3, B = 150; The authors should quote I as 141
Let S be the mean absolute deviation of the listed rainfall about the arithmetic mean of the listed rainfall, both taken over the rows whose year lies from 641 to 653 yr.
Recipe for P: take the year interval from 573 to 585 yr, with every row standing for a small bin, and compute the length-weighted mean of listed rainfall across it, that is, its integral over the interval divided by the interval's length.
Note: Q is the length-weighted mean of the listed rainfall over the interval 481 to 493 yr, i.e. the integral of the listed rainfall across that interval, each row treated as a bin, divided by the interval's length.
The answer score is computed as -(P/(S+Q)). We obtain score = -1.00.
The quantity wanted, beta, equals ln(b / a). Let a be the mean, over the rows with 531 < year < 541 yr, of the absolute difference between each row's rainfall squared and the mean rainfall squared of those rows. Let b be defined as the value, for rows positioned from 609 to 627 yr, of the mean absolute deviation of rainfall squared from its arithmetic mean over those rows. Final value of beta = -1.33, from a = 3859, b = 1019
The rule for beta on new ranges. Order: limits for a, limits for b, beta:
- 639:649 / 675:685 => -0.16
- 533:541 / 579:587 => -0.96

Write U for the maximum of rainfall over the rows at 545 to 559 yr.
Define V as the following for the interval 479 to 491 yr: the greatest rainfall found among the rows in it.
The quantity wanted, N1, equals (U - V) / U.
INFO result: 0.07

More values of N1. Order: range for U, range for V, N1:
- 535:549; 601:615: 0.13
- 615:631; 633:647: 0.06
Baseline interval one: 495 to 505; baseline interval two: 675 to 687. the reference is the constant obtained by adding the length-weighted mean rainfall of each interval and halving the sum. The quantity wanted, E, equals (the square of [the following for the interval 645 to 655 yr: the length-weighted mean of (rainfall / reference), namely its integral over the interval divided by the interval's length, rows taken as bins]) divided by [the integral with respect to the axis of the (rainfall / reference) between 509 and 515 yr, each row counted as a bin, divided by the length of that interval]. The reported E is 1.00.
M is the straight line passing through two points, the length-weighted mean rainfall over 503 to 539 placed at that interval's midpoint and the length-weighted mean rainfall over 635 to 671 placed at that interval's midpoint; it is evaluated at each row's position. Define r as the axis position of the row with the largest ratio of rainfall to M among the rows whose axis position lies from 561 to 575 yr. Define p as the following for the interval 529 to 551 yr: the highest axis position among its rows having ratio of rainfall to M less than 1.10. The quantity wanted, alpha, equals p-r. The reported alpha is -30 yr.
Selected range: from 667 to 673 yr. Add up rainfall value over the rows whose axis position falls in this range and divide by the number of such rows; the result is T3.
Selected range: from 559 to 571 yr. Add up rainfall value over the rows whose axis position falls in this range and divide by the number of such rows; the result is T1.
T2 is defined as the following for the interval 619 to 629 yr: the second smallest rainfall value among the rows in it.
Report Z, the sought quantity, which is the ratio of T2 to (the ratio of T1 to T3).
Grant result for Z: 106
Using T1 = 155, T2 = 132.8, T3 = 123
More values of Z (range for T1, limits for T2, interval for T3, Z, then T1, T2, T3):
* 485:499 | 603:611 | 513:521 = 83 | 148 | 138.7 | 88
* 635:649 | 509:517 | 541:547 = 128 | 127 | 102.5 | 158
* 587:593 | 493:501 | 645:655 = 123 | 145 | 142.2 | 125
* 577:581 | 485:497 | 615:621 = 125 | 157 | 142.2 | 138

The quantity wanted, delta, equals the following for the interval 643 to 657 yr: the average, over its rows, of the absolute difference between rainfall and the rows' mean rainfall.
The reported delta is 3.5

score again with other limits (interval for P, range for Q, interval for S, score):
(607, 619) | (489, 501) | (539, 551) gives -0.91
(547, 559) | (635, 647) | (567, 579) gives -1.24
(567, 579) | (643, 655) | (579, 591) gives -1.21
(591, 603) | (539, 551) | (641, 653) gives -0.88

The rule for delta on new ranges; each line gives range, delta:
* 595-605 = 2.1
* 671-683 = 2.3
